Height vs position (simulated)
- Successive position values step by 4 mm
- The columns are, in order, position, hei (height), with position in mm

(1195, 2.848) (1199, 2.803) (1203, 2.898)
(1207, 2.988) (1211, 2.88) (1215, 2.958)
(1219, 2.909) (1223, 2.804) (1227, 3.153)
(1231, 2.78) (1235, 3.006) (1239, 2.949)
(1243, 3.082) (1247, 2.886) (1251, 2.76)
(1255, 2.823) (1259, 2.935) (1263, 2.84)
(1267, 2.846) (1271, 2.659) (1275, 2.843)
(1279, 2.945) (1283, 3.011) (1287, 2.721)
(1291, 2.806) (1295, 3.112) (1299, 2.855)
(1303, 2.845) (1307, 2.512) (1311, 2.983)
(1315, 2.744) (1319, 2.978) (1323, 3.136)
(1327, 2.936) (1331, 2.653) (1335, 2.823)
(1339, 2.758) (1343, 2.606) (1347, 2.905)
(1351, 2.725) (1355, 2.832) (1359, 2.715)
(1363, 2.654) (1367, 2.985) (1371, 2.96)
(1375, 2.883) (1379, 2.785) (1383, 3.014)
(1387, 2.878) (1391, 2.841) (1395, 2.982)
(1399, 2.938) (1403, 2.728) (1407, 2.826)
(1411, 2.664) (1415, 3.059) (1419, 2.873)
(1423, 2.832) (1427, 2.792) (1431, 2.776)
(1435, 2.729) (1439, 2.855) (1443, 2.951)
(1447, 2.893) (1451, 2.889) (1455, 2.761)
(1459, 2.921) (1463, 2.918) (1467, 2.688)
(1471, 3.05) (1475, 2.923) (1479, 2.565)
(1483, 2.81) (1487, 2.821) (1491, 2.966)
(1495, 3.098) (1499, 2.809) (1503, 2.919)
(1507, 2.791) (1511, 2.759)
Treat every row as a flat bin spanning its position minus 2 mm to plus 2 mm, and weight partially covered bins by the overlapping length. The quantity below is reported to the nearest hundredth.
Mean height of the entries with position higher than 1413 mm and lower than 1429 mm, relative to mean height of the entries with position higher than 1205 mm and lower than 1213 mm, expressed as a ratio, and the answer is 0.98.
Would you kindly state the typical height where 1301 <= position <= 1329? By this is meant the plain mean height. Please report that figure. 2.88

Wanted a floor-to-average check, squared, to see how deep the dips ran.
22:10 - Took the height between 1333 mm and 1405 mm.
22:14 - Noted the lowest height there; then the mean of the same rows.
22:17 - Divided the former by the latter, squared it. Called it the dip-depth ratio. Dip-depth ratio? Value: 0.85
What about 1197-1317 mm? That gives 0.76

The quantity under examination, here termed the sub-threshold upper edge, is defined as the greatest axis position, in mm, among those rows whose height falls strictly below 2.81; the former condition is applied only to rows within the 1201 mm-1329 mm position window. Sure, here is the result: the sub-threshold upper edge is 1315 mm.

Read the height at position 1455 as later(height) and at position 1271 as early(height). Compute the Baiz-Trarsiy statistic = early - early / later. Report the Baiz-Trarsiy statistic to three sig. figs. 1.70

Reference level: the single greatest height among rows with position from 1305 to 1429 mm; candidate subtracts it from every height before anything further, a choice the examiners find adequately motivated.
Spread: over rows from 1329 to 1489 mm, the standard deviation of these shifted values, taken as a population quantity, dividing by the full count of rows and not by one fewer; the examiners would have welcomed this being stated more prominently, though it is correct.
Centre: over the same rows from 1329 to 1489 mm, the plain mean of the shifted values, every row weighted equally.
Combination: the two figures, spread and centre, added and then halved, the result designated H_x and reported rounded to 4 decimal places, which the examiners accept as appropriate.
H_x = -0.0929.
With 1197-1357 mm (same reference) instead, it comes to -0.0652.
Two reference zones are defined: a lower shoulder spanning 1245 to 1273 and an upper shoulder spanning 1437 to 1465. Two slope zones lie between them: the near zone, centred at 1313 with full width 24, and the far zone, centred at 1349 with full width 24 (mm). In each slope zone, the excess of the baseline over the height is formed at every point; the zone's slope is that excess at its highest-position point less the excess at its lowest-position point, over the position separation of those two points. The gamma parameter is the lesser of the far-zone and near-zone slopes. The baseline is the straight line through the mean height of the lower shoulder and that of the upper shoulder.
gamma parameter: -0.014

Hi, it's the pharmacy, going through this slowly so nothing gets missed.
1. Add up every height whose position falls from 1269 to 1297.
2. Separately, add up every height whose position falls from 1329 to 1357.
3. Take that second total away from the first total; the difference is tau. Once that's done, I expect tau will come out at 0.8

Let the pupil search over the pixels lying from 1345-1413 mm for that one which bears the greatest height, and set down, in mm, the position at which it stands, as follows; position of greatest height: 1383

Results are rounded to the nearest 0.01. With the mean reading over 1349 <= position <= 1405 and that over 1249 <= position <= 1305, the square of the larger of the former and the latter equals 8.16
